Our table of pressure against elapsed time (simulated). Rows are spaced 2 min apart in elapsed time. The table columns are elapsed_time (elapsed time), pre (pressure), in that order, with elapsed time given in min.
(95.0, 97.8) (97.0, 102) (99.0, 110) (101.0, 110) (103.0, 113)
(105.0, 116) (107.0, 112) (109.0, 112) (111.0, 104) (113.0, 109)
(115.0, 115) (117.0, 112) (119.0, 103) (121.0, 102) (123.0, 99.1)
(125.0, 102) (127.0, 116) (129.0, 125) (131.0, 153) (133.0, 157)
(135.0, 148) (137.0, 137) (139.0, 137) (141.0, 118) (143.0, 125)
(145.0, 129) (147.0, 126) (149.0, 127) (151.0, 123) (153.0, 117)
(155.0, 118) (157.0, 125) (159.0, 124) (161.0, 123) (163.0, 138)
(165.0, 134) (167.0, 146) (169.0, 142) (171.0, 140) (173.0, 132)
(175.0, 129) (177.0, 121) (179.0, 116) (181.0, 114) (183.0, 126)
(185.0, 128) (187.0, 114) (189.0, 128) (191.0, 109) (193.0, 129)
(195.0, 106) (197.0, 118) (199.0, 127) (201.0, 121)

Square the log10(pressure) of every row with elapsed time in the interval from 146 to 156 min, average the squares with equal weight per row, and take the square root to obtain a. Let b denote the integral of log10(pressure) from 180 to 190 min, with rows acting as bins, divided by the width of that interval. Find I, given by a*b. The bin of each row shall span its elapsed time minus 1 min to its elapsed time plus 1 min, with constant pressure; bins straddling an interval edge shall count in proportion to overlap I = 4.35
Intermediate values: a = 2.09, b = 2.09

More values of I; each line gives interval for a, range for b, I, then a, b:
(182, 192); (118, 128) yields 4.20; 2.08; 2.02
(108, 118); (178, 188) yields 4.24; 2.04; 2.08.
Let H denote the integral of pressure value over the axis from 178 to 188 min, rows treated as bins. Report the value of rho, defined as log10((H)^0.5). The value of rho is 1.54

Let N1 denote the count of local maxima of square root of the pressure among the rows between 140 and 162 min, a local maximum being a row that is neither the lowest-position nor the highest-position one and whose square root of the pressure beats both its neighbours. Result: 3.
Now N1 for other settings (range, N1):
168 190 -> 1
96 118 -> 2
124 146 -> 1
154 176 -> 3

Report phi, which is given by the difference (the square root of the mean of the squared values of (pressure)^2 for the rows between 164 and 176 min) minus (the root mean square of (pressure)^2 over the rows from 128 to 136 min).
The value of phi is -2755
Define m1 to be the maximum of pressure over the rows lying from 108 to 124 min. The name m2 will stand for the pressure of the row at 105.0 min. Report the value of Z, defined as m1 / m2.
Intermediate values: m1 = 115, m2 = 116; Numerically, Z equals 0.99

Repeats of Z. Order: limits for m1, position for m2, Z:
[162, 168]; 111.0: 1.40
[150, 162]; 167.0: 0.86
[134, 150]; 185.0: 1.16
